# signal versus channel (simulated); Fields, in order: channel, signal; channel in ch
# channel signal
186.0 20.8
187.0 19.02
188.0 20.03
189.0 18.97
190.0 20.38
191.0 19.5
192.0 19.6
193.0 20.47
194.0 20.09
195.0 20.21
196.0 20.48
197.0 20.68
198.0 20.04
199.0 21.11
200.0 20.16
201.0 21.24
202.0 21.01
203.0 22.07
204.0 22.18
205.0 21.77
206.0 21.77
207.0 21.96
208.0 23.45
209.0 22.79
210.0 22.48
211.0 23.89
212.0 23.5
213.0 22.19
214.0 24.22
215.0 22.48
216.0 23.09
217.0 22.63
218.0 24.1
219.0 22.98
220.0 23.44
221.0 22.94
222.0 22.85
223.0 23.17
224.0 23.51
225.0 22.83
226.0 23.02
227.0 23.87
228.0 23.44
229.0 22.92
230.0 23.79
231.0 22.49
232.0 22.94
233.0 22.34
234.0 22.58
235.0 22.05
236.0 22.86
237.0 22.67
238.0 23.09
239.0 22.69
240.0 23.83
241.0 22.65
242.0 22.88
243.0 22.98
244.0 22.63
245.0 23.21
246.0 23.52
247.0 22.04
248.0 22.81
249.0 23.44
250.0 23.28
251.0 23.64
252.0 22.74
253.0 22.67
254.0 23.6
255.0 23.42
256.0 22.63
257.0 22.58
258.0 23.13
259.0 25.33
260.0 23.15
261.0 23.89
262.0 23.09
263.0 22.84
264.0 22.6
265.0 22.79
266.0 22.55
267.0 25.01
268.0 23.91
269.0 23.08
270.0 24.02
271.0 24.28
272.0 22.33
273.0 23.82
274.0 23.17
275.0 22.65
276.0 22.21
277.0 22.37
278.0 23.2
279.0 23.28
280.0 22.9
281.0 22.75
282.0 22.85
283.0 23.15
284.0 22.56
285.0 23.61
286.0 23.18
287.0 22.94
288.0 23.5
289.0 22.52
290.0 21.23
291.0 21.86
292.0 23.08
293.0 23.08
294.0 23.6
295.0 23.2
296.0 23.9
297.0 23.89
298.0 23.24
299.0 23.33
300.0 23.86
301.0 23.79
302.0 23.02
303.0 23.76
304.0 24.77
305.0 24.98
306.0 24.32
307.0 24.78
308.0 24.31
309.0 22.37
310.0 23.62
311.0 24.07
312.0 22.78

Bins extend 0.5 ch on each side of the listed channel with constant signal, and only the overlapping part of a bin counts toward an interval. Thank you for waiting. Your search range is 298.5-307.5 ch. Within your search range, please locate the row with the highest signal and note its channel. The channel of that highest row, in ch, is 305.0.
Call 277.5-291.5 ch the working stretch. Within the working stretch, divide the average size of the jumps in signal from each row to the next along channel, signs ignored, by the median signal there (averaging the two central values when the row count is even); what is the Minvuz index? 0.023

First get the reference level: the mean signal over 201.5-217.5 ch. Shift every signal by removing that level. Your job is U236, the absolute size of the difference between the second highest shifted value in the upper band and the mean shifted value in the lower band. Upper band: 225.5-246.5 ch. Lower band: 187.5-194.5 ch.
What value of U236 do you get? 4.0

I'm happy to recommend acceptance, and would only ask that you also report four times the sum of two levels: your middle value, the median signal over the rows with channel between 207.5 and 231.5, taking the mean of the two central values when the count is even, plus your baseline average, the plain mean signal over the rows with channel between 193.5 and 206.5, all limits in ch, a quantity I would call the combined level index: 176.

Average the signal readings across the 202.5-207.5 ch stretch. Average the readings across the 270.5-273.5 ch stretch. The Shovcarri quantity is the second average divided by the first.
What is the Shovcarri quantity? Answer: 1.07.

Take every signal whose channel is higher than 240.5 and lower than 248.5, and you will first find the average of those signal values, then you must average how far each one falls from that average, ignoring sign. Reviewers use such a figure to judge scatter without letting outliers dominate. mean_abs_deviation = 0.31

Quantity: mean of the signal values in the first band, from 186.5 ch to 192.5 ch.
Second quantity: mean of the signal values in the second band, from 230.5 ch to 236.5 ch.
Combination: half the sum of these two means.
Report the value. 21.1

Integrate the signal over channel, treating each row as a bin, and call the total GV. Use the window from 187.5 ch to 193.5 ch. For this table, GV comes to 119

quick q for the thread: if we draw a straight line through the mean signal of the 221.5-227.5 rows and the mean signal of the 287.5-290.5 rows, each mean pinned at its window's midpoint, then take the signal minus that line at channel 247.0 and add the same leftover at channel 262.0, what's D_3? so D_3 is -0.6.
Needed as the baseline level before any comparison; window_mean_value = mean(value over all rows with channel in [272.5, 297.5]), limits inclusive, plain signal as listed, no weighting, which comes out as 23.0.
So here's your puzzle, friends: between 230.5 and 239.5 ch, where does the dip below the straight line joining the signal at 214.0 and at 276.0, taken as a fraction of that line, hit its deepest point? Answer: 235.0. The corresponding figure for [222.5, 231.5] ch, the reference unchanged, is 231.0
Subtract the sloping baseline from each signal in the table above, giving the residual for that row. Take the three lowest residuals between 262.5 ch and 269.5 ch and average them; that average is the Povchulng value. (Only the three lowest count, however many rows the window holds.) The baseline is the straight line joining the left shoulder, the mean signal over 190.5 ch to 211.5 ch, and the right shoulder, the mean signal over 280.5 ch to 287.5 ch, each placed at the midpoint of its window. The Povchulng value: 0.0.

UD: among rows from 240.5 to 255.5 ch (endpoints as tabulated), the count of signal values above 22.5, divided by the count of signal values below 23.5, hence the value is 1.17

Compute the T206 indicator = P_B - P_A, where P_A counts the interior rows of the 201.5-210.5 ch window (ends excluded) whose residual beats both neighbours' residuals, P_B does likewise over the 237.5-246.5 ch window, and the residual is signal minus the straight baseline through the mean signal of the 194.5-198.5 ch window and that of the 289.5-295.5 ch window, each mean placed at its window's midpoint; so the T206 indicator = 0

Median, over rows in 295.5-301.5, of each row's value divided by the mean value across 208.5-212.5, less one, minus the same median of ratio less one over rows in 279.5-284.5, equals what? 0.042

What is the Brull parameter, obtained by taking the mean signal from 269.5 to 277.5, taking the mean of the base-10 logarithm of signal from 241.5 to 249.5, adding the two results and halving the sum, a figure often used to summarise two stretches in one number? 12.2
